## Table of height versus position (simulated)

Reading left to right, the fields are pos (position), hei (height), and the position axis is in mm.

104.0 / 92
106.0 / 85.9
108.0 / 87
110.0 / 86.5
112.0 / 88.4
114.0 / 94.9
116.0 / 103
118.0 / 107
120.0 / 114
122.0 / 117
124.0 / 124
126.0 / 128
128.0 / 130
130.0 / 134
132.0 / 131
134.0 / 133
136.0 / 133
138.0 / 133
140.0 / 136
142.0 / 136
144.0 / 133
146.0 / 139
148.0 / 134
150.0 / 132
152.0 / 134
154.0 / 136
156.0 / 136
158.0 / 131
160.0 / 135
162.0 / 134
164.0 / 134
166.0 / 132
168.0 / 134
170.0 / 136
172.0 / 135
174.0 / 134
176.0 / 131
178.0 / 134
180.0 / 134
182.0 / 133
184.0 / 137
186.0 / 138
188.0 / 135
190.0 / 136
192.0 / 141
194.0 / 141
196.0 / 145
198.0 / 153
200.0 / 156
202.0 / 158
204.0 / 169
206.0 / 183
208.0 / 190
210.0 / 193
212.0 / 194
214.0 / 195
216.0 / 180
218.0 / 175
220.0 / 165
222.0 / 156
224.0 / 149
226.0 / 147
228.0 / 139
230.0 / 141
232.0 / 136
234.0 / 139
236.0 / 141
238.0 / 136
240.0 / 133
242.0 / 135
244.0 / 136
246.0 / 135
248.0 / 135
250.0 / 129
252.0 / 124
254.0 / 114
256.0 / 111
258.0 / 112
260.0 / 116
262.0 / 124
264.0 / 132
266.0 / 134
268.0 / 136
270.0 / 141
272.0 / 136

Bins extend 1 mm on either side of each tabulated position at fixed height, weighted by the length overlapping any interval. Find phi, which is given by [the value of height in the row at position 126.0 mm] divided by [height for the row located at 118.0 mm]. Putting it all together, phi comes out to 1.2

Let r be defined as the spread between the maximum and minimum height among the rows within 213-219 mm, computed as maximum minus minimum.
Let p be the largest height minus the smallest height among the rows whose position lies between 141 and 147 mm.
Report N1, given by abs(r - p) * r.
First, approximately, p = 6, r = 20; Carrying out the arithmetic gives 280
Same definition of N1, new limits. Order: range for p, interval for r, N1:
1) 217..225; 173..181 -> 69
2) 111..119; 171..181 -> 58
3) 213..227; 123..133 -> 380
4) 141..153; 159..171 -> 12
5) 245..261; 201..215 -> 481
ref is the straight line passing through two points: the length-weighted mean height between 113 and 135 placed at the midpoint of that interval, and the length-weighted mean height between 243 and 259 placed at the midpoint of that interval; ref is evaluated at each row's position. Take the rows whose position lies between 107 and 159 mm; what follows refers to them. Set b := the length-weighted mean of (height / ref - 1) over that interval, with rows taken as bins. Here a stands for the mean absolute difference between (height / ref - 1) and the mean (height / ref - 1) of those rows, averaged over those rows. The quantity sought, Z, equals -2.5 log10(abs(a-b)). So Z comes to 2.6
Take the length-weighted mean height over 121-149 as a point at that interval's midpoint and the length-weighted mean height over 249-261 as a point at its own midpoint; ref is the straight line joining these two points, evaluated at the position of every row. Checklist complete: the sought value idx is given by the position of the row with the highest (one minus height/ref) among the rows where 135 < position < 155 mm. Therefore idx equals 136.0 mm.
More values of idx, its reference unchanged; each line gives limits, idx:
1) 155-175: 158.0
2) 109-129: 110.0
